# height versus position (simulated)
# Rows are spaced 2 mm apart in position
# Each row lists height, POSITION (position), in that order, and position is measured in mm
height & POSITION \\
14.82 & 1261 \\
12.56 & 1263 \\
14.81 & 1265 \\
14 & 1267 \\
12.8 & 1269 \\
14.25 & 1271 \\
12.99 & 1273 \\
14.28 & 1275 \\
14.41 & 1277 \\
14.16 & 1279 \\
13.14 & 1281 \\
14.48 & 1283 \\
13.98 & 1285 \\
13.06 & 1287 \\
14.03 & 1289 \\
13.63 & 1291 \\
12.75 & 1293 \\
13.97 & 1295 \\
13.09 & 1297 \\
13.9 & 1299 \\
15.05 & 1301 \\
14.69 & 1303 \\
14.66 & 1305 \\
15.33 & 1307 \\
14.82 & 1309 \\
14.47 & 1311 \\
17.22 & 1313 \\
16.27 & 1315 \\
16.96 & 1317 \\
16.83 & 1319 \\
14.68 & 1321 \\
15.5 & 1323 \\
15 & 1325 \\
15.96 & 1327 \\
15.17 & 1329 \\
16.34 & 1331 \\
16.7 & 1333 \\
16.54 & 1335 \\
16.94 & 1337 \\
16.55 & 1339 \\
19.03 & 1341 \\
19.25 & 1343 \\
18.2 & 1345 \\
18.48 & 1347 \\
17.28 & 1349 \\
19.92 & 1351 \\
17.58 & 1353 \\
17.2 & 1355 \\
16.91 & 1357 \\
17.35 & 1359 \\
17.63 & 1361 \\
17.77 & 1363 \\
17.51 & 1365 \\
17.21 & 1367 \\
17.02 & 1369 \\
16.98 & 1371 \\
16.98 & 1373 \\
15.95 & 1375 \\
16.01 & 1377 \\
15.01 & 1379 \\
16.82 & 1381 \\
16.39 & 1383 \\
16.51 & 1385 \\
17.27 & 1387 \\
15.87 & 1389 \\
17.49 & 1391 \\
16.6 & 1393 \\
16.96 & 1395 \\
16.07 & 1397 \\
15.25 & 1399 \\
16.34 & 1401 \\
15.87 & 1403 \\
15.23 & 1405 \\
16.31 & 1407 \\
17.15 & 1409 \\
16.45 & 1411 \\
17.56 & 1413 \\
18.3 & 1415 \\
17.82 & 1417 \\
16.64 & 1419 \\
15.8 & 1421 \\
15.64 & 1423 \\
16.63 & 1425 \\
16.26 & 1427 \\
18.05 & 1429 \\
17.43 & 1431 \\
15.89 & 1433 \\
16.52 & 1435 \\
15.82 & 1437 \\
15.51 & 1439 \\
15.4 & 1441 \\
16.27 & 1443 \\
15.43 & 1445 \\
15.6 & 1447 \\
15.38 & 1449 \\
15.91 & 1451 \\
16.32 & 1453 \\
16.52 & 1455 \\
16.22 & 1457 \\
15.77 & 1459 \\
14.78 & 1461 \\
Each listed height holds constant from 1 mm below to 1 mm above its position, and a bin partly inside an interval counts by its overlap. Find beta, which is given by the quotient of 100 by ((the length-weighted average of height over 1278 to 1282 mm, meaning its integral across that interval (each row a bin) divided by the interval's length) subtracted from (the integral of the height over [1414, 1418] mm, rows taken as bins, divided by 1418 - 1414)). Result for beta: 23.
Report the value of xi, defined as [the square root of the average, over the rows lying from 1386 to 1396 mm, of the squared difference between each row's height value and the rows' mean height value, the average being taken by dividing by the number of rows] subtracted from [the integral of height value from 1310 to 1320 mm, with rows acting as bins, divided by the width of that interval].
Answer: 15.8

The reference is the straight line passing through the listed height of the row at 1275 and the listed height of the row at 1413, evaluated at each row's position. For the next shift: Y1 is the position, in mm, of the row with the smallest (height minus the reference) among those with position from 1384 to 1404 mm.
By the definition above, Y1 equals 1399 mm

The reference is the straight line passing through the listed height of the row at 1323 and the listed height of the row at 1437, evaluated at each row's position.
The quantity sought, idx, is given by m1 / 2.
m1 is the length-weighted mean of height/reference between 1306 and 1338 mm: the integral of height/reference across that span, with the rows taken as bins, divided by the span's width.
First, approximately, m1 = 1.03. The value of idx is 0.514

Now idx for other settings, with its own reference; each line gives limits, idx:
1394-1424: 0.524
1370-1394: 0.526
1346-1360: 0.572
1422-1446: 0.513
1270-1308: 0.454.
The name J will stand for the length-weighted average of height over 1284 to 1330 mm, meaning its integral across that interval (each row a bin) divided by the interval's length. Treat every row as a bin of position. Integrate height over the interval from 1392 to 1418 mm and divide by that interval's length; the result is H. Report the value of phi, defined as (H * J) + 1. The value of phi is 247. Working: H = 16.6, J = 14.8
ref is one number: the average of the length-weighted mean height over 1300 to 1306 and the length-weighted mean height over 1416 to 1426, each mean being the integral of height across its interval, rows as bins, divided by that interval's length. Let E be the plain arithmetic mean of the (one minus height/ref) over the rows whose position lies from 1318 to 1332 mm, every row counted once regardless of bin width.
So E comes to 0.001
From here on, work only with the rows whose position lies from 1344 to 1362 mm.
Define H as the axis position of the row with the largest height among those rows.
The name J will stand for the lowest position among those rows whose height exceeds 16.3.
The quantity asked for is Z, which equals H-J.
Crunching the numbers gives 6 mm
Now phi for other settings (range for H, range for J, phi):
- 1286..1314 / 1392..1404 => 233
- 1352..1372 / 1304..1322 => 273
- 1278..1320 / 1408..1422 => 251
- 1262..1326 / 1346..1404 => 245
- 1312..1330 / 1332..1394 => 275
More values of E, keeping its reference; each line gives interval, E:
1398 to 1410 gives -0.024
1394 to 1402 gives -0.032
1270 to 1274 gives 0.130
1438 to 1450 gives 0.003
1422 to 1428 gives -0.033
